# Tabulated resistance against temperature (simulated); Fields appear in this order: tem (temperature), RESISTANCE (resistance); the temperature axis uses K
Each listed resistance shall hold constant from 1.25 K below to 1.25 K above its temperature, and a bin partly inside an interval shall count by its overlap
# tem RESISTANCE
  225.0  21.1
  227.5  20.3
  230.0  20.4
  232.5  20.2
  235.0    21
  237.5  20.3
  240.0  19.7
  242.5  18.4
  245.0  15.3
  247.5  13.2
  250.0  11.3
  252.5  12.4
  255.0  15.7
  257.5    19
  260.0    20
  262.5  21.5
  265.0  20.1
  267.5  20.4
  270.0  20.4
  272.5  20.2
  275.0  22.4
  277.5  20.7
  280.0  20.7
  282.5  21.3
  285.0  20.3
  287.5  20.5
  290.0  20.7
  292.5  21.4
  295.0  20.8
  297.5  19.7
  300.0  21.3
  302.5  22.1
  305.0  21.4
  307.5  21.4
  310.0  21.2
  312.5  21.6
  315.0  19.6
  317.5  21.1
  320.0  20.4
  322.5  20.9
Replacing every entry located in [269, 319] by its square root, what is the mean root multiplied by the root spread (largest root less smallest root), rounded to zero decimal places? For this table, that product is 1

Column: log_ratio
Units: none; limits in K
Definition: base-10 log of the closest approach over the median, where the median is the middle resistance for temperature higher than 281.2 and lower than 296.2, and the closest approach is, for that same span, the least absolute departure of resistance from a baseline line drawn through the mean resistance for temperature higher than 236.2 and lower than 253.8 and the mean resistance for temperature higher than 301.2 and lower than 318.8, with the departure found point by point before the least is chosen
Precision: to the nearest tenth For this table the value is -1.4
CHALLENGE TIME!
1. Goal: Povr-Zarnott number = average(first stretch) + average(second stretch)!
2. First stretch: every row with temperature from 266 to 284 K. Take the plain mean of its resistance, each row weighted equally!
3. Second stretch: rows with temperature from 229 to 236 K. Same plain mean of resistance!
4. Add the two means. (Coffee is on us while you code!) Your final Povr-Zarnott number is 41.4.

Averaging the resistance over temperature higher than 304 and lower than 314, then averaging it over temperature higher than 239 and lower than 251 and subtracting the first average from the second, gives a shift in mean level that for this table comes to -5.8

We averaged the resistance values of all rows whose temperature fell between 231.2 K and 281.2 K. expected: 18.6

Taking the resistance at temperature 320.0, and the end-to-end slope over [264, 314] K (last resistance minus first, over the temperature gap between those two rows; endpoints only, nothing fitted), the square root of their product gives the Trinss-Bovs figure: 0.80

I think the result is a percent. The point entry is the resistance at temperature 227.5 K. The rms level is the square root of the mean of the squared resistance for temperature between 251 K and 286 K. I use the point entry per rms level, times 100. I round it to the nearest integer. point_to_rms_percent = 102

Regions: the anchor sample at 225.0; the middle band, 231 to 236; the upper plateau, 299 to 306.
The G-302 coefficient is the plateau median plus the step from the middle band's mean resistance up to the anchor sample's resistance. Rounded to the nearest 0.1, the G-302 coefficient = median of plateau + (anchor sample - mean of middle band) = 21.9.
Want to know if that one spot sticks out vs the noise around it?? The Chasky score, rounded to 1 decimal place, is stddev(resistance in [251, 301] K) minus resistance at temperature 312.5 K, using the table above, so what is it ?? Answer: -19.4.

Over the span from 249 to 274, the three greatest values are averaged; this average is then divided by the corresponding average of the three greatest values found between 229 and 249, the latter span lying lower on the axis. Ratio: 1.01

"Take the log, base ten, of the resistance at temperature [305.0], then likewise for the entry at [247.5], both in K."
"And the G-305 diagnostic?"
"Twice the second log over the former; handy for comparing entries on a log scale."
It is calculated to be 1.68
